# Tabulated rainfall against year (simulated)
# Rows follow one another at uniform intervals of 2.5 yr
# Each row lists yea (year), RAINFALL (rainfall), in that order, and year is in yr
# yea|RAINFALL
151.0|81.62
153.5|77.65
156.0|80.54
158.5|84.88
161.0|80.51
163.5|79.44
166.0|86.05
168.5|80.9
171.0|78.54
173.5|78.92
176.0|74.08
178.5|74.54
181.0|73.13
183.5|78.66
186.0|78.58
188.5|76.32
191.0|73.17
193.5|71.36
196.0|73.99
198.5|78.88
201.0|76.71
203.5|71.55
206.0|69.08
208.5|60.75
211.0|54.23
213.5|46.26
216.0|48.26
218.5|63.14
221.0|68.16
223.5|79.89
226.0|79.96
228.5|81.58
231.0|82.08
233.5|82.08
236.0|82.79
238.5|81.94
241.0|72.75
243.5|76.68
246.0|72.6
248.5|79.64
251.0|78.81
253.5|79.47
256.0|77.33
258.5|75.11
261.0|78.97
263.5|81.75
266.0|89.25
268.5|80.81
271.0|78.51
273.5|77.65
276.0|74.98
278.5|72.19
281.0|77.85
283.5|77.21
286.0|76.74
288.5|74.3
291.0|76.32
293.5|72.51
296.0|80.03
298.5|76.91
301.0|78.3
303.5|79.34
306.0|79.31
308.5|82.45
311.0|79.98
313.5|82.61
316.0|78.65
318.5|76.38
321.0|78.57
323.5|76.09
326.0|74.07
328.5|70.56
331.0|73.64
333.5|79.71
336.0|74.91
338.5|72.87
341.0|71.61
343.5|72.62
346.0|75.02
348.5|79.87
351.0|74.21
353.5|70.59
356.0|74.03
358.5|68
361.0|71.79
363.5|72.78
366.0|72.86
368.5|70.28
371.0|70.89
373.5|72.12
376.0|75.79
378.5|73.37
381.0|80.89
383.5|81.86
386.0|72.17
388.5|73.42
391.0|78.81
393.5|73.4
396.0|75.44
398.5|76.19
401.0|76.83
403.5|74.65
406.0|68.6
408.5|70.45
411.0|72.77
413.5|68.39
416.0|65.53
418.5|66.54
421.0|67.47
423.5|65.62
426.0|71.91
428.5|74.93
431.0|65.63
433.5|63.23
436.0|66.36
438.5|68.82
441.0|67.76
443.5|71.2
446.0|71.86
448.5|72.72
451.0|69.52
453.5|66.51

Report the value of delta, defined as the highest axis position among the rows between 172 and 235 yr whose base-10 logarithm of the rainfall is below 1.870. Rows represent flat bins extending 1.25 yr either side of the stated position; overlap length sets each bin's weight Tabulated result 221.0 yr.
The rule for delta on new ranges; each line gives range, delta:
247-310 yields 293.5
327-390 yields 388.5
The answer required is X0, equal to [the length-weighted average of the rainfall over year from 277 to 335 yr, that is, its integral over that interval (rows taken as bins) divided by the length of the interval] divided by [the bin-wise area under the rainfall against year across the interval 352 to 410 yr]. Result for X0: 0.0180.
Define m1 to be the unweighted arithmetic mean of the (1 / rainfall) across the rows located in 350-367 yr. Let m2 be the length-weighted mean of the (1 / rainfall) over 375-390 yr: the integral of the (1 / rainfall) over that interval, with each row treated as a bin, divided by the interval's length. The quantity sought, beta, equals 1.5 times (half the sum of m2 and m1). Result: 0.0203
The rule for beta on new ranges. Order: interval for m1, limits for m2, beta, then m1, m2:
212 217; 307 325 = 0.0254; 0.0212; 0.0126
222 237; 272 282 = 0.0191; 0.0123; 0.0132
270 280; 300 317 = 0.0193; 0.0132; 0.0125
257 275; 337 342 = 0.0197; 0.0125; 0.0138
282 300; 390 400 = 0.0197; 0.0131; 0.0132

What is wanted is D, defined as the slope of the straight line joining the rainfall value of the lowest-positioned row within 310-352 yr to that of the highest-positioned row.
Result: -0.14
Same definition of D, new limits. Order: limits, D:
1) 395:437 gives -0.23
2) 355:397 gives 0.04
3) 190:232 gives 0.22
